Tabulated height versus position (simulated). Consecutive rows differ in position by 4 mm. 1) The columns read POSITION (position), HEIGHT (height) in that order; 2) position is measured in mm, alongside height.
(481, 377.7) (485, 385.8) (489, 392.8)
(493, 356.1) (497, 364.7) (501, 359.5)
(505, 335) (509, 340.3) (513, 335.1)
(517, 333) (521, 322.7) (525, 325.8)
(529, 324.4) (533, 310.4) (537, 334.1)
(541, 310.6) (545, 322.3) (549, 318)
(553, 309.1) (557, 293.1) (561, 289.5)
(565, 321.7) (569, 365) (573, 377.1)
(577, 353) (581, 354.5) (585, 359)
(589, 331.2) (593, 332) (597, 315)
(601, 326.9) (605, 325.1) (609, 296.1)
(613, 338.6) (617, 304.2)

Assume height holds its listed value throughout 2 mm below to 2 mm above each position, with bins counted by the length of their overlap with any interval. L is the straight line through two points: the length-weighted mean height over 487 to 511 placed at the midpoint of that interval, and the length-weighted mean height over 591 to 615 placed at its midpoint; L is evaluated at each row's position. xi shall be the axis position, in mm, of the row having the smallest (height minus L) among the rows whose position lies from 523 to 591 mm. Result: 561 mm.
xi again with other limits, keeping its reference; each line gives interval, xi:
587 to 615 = 609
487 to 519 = 505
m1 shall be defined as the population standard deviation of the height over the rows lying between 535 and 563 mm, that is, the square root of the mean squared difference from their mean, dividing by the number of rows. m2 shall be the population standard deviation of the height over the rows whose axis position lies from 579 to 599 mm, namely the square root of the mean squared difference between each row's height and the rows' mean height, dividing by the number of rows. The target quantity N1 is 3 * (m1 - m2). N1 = -5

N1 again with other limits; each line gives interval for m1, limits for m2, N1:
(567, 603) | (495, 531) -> 16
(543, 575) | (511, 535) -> 64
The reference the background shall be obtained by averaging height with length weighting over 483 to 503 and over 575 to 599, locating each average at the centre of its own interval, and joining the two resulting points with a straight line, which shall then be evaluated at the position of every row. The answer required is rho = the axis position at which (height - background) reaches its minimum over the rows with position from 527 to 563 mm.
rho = 561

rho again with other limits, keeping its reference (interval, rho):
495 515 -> 505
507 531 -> 521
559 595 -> 561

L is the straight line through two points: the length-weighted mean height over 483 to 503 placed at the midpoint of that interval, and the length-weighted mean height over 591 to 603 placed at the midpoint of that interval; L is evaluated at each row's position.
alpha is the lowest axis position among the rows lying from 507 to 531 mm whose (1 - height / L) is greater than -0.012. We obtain 509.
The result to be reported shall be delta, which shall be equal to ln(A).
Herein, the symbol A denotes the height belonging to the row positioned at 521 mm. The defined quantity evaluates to 5.78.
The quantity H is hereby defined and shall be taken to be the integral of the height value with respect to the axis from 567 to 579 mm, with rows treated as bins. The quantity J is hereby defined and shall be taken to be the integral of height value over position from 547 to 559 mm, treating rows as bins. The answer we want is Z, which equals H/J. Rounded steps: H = 4380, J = 3681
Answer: 1.19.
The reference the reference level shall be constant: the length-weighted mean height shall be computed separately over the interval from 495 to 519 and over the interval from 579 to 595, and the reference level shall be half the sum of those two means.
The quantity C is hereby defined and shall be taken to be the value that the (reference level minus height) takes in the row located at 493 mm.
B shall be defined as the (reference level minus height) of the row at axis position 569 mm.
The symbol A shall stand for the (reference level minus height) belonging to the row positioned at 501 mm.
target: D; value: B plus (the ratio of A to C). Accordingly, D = -19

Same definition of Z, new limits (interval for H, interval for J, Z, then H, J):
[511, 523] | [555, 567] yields 1.10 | 3963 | 3617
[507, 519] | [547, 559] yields 1.10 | 4034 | 3681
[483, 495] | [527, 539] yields 1.17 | 4539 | 3876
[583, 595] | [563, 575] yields 0.96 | 4089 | 4255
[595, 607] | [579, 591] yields 0.93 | 3868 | 4179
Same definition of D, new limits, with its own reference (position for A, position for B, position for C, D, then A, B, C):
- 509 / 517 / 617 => 11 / 4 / 11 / 40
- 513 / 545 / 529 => 23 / 9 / 22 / 20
